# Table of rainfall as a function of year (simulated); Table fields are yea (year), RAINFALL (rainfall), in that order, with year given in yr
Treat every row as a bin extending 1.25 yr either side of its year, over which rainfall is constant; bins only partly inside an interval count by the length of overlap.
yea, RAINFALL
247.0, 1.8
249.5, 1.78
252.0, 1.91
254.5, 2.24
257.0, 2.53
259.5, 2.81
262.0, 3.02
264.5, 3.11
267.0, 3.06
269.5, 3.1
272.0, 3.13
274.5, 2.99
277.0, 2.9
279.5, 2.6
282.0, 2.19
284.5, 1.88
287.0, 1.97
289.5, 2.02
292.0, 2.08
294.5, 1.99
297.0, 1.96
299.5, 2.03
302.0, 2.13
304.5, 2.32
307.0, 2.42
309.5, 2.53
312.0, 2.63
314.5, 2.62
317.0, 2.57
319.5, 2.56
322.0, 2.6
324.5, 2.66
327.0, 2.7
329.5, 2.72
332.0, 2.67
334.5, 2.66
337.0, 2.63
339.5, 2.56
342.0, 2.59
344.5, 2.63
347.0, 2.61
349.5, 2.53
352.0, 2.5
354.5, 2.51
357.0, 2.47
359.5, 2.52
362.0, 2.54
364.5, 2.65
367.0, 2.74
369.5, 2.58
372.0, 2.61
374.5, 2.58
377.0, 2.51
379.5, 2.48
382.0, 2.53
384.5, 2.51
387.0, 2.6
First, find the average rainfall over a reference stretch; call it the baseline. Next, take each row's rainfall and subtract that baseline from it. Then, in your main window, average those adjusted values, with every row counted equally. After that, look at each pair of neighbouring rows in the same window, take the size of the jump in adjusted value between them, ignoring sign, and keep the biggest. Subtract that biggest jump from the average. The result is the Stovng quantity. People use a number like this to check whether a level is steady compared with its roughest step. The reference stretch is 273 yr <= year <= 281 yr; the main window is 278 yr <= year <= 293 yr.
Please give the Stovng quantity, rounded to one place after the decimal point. -1.1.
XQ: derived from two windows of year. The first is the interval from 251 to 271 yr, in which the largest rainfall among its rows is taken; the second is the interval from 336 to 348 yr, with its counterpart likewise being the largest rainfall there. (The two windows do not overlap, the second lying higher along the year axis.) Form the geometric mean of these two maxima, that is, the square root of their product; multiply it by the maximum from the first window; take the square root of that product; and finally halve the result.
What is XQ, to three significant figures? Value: 1.49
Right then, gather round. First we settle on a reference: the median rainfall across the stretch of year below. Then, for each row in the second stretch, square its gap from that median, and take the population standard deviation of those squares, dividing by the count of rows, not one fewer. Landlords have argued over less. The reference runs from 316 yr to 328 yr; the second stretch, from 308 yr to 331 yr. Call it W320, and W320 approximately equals 0.00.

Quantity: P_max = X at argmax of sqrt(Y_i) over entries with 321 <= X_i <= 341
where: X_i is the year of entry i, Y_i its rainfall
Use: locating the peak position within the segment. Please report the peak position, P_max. 329.5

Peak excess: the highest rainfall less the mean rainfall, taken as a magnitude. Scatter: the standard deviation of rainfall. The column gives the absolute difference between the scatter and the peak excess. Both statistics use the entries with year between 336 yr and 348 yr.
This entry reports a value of 0.00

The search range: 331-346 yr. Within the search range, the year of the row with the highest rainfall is 332.0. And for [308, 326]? 324.5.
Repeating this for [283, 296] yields 292.0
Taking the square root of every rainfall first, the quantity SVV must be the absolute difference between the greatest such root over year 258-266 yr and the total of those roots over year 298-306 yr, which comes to 2.6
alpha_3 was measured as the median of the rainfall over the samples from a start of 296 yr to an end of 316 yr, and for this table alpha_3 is 2.37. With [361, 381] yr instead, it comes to 2.58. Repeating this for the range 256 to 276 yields 3.04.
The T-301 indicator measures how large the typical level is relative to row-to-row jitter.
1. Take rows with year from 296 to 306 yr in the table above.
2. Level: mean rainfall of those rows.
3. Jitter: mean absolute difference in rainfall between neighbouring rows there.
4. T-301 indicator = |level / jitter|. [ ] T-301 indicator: 18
